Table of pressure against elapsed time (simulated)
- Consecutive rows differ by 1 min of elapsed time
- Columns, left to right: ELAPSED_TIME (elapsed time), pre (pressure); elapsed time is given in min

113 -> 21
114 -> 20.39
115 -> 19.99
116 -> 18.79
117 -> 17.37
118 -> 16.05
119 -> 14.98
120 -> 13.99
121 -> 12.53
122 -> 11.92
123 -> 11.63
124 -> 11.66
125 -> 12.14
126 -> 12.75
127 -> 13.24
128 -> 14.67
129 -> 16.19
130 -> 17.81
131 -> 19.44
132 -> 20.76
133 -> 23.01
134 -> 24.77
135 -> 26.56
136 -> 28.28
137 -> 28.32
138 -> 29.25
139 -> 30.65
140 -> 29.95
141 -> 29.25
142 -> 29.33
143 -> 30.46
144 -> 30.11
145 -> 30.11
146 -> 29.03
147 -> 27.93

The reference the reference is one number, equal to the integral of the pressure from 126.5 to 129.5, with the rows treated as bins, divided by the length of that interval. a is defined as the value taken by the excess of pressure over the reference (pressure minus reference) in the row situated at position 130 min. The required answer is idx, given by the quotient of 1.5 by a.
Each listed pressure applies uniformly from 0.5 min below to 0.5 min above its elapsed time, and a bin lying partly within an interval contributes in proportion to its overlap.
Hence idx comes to 0.5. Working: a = 3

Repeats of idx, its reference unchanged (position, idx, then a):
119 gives 5.4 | 0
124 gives -0.5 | -3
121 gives -0.7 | -2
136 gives 0.1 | 14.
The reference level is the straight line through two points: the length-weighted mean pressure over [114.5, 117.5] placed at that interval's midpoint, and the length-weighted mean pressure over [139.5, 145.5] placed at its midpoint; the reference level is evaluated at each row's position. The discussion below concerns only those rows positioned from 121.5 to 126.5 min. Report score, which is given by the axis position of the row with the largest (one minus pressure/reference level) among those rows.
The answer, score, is 124 min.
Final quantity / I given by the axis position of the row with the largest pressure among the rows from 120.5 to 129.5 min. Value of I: 129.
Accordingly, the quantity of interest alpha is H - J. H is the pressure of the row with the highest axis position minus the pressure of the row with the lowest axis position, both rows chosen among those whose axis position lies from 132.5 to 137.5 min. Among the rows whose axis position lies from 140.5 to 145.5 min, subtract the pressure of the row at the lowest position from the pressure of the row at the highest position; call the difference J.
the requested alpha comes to 4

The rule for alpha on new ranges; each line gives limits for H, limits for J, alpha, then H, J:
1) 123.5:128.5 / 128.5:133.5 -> -4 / 3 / 7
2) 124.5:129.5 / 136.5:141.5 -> 3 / 4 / 1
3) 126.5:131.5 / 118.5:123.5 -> 10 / 6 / -3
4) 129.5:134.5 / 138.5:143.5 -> 7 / 7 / 0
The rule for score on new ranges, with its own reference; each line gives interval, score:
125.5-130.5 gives 126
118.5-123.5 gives 123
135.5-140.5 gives 137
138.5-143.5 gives 142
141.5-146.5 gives 146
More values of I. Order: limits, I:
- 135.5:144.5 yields 139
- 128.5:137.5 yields 137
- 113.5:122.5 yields 114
